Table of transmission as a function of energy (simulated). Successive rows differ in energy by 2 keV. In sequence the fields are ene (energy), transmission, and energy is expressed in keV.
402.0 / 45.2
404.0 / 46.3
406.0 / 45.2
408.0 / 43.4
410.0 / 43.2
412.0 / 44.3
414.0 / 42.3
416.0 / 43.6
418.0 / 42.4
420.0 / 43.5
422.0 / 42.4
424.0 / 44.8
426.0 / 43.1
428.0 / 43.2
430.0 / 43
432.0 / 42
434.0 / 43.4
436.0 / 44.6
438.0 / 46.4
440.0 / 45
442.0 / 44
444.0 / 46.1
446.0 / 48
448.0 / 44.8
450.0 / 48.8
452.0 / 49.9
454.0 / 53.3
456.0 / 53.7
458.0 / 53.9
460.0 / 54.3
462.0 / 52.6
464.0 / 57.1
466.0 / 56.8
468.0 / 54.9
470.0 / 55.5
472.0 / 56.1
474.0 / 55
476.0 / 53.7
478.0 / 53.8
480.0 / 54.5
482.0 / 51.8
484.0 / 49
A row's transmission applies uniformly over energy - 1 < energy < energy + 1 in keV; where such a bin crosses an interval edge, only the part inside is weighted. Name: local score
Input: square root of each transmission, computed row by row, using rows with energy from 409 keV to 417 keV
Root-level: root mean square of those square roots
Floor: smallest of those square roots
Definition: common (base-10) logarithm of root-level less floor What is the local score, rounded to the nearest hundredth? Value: -1.10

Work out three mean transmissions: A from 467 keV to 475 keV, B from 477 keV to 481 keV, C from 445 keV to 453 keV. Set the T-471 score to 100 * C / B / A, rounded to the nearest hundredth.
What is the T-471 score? 1.60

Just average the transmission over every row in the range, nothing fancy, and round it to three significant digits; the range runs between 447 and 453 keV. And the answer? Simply 47.8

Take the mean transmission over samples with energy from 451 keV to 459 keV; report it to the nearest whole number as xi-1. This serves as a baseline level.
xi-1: 53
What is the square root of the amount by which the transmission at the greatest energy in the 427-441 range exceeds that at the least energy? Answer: 1.3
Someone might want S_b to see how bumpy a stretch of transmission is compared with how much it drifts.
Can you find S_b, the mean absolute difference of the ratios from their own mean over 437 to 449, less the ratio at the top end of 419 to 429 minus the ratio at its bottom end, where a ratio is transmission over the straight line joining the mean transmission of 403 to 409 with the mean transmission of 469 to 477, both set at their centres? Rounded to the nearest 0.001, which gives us 0.052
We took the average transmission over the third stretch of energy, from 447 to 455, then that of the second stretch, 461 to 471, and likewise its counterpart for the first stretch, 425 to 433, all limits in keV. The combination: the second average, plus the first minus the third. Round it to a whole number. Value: 49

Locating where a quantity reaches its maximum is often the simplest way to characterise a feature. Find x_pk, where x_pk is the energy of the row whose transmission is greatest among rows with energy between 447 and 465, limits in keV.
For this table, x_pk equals 464.0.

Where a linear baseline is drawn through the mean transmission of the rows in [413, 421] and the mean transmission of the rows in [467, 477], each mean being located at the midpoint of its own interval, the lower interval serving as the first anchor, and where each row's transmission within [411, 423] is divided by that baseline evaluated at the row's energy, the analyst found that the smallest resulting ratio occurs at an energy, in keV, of 422.0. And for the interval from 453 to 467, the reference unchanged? 462.0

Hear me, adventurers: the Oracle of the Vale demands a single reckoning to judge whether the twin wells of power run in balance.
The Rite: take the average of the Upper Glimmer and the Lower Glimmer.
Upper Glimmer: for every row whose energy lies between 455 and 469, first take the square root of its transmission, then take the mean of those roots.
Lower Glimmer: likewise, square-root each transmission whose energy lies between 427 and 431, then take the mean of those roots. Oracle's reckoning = 6.98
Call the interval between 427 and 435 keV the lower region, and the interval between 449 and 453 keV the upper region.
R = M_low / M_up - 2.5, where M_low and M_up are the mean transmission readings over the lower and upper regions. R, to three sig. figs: -1.63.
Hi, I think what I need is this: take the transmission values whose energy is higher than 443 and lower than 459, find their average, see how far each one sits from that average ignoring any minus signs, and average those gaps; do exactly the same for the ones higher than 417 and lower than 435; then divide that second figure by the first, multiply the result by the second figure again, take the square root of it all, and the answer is 0.33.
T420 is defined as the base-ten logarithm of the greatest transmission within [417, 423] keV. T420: 1.64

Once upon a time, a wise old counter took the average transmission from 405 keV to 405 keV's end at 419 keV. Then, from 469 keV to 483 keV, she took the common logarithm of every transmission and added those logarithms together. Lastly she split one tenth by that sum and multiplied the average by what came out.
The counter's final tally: 0.358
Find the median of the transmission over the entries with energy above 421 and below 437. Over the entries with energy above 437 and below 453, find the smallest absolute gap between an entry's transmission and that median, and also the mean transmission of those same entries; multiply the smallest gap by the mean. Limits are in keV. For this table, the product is 40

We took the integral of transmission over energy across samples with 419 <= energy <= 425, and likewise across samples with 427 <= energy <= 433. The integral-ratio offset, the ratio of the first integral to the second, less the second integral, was -255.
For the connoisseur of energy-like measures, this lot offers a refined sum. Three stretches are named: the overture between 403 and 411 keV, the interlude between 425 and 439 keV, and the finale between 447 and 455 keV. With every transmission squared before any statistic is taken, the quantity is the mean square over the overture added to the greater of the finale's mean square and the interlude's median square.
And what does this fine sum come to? 4414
